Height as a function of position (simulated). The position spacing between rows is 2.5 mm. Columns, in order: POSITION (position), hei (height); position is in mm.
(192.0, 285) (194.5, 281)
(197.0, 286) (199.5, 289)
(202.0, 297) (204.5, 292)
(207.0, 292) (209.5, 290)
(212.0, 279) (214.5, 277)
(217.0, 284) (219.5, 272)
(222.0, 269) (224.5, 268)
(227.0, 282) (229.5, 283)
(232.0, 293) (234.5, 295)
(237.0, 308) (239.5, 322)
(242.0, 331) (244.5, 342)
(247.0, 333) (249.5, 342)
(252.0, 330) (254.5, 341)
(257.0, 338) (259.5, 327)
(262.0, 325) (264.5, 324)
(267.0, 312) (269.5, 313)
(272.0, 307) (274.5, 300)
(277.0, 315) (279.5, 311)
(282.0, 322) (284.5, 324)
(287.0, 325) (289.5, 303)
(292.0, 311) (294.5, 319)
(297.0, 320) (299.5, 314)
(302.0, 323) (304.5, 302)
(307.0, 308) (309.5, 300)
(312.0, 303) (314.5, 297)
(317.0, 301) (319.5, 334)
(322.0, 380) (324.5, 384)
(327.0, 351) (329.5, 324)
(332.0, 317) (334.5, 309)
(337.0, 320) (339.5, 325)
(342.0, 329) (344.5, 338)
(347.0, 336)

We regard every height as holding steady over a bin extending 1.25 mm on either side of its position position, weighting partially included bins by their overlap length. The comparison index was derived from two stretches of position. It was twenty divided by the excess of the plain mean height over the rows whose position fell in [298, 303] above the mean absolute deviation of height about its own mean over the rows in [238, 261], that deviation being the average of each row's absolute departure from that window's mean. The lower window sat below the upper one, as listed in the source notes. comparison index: 0.0640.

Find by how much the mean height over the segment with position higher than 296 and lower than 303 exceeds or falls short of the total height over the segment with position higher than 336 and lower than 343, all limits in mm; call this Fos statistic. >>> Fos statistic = -655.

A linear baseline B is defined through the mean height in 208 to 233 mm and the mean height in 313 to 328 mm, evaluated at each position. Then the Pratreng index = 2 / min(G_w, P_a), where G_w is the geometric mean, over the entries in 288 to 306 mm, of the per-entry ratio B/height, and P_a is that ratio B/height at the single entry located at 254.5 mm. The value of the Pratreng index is 2.27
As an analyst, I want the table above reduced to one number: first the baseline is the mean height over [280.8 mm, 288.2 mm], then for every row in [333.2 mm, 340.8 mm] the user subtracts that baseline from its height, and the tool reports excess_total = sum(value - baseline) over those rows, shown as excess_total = -17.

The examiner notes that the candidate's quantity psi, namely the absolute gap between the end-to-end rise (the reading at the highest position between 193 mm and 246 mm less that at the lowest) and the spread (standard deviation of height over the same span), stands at 42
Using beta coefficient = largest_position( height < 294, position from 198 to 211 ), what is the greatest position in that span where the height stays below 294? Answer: 209.5 mm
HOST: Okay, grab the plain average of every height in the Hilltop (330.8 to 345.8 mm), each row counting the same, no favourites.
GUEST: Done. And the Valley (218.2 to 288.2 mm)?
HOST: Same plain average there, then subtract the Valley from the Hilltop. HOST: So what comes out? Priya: 10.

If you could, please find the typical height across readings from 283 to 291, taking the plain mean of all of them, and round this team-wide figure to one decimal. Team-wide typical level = 317.3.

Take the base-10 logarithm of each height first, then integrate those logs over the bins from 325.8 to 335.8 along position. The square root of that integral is 5.01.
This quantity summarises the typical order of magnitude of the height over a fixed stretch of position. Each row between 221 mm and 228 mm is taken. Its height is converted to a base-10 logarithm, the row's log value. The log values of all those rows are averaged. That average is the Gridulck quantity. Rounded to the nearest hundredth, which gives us 2.44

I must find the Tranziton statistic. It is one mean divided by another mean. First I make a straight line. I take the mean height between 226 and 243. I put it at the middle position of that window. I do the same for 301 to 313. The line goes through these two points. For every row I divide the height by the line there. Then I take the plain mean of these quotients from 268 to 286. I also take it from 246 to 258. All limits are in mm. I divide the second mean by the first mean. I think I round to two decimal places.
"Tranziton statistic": 1.08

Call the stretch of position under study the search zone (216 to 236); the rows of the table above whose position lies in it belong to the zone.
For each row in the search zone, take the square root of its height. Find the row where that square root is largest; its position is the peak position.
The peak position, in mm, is 234.5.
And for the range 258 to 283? 259.5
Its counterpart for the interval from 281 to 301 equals 287.0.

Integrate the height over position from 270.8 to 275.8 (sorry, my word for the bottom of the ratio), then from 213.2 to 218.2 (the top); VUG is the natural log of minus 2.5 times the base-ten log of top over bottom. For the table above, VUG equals -2.5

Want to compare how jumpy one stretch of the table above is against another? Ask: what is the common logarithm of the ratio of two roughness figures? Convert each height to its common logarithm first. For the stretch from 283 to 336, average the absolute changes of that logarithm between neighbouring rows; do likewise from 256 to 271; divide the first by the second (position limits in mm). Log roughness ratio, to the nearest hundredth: 0.38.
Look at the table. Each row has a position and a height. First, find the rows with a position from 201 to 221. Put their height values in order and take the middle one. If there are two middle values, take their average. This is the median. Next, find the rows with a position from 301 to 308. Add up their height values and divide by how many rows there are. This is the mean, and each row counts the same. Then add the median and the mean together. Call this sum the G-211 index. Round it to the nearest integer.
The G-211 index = 598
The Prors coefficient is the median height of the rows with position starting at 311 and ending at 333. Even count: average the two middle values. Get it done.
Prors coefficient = 324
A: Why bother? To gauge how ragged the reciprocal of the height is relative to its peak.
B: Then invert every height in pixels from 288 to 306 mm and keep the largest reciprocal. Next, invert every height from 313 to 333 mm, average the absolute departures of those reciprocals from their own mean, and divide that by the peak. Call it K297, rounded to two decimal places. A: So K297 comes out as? 0.07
